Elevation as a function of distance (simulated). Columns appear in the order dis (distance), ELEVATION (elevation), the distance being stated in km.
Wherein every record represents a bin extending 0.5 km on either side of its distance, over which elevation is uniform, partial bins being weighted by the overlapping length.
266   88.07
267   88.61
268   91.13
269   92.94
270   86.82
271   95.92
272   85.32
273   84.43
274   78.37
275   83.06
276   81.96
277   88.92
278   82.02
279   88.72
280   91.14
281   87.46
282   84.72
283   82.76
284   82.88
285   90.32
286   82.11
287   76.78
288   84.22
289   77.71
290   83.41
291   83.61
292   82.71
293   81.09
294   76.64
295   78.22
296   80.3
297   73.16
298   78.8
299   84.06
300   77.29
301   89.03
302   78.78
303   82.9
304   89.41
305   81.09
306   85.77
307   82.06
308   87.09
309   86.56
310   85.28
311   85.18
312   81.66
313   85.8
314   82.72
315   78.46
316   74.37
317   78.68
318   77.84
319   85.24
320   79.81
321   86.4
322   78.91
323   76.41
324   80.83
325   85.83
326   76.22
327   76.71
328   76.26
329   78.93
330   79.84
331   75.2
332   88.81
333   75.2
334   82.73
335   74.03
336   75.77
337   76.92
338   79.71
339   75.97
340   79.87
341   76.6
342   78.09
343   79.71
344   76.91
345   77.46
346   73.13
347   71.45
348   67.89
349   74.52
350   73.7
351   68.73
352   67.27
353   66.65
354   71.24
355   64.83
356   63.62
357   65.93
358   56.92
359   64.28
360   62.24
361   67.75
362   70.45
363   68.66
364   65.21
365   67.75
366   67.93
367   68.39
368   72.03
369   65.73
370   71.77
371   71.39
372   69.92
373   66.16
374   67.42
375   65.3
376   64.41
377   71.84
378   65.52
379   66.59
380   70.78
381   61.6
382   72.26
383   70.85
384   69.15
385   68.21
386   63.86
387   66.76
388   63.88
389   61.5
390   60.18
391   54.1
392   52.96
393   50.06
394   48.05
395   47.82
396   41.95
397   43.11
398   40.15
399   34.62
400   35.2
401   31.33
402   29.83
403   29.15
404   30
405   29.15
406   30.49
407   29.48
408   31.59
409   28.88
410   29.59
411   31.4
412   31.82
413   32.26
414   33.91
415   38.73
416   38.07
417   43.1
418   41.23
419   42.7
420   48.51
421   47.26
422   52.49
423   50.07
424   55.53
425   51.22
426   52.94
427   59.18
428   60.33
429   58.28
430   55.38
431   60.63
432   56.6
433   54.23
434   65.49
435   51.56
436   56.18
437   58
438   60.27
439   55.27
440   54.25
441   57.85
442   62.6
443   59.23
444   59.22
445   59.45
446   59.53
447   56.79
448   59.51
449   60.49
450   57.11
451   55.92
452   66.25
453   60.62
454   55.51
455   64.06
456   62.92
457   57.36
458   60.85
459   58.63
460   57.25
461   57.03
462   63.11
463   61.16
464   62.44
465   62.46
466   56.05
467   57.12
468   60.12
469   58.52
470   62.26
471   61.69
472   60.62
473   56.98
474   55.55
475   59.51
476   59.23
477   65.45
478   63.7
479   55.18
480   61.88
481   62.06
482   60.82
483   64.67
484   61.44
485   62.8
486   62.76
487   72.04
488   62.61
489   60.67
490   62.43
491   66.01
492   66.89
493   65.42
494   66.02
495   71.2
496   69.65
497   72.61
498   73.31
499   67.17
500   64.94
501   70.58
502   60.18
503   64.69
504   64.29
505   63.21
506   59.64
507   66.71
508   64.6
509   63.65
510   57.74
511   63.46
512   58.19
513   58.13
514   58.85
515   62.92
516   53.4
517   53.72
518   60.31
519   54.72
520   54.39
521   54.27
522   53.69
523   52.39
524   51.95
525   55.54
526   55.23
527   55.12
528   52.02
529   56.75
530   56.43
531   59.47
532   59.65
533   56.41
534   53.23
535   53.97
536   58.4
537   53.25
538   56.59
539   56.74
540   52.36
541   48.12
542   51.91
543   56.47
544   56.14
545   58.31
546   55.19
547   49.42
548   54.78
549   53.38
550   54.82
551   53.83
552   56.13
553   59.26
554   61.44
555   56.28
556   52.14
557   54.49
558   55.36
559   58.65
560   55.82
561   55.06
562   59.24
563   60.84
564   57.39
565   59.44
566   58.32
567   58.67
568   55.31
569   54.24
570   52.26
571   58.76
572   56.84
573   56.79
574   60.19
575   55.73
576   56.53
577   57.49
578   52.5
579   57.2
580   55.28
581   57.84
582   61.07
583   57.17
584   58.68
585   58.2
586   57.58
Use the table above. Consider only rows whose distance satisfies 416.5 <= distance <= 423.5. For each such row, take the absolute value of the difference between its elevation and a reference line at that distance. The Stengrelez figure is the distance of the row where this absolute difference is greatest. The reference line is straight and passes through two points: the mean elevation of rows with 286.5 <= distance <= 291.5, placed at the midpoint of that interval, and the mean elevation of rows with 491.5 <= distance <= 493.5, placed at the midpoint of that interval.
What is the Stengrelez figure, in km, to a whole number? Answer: 418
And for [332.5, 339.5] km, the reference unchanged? 334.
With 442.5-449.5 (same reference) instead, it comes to 447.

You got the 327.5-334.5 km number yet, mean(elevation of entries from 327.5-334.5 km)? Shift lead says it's 80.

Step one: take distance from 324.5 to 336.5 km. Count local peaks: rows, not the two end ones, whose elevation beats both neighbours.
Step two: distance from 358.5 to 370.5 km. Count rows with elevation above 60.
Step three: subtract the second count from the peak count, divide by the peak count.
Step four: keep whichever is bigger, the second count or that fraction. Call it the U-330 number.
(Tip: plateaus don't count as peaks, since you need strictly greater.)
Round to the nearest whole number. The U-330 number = 12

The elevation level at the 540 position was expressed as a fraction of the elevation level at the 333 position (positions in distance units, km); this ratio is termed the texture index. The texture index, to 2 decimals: 0.70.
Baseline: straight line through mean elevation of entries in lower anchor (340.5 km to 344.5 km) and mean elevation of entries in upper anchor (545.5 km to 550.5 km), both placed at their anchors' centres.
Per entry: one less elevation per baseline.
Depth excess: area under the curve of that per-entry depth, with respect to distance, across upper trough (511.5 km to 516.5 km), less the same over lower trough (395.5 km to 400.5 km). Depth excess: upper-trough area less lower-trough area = -2.3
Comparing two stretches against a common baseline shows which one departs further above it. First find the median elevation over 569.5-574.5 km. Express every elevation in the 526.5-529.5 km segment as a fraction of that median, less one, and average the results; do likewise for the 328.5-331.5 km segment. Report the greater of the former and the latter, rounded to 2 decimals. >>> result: 0.37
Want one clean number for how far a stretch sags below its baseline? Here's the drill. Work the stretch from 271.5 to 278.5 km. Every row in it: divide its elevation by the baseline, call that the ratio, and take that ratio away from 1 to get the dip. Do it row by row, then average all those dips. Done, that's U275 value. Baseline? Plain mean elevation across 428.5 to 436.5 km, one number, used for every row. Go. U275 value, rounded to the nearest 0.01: -0.46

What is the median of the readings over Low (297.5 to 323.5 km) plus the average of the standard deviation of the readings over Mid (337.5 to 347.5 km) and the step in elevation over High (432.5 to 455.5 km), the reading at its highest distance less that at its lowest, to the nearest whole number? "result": 89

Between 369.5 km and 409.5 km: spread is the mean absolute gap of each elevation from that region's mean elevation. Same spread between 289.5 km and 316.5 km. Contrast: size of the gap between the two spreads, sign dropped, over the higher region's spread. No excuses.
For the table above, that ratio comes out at 0.77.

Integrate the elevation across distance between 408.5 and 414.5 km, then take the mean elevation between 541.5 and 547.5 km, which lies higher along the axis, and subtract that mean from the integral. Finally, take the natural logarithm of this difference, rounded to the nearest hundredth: 4.89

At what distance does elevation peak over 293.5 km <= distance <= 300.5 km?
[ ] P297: 299 km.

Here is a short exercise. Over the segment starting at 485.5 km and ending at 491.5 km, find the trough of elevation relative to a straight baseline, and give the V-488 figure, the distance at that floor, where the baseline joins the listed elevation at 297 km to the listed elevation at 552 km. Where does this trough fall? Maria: 489 km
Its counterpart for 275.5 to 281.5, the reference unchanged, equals 276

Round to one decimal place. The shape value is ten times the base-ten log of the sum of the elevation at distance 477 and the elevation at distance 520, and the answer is 20.8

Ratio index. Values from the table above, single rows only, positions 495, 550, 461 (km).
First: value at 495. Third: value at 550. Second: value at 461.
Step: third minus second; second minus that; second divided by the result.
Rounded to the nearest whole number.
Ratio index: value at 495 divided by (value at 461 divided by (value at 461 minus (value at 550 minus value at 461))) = 74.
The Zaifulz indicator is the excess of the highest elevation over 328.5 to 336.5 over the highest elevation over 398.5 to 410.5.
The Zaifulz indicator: 54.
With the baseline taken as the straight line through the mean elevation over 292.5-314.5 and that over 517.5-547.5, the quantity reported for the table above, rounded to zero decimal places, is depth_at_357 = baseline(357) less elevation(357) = 10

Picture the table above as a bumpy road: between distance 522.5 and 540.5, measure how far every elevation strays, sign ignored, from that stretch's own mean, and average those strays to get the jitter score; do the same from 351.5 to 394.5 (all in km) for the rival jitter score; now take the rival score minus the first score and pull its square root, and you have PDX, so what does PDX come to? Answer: 1.4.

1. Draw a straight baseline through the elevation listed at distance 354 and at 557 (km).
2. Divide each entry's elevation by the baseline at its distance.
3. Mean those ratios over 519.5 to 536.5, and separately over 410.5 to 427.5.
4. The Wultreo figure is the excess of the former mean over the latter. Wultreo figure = 0.30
